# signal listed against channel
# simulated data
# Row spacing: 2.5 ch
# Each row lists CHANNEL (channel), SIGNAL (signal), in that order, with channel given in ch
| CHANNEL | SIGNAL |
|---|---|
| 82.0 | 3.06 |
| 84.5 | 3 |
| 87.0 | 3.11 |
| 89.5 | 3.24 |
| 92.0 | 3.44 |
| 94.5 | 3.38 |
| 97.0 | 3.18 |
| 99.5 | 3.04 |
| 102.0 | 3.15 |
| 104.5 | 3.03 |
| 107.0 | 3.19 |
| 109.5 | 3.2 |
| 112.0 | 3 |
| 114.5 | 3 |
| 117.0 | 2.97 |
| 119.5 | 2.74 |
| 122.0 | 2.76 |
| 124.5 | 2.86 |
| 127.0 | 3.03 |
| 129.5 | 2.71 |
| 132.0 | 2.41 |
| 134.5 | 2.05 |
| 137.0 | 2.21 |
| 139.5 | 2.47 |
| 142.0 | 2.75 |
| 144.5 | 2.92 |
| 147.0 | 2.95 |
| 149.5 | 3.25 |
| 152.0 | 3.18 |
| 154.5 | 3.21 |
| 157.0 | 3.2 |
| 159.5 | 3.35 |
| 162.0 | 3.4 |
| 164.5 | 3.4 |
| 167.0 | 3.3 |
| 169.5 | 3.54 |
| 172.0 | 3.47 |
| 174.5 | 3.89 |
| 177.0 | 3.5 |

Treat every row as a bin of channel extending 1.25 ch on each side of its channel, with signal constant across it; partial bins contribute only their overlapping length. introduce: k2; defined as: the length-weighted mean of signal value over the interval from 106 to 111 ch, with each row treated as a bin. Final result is 3.19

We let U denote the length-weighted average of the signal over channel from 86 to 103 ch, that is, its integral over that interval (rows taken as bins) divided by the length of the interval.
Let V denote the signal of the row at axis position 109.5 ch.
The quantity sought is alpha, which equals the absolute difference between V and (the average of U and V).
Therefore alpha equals 0.01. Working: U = 3.22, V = 3.2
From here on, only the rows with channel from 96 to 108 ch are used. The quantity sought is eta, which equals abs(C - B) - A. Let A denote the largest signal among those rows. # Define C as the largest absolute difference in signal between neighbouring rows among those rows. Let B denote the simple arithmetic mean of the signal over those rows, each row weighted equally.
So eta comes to -0.23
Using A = 3.19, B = 3.12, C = 0.160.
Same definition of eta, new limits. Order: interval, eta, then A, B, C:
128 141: -0.70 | 2.71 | 2.37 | 0.360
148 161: -0.26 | 3.35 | 3.24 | 0.150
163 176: -0.79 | 3.89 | 3.52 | 0.420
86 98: -0.37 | 3.44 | 3.27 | 0.200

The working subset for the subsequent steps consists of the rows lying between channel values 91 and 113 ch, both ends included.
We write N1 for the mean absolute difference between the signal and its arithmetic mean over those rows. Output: 0.11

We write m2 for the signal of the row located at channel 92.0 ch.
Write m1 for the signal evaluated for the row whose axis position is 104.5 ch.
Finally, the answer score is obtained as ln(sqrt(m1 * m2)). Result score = 1.17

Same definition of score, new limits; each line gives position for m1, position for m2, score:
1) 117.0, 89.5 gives 1.13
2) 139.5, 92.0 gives 1.07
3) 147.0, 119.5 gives 1.04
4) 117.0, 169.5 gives 1.18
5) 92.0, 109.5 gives 1.20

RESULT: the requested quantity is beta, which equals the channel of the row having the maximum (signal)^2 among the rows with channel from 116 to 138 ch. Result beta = 127.0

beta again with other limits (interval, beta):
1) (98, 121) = 109.5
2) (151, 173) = 169.5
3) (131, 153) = 149.5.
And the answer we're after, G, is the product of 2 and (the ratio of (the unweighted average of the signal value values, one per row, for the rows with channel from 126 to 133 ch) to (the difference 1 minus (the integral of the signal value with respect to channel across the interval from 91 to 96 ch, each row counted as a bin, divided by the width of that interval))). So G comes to -2.3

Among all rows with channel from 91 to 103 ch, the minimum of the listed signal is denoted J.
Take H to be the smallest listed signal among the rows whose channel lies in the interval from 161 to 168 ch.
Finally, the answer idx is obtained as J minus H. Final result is -0.3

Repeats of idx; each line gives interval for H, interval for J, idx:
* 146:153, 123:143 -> -0.9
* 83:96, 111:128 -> -0.3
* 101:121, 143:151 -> 0.2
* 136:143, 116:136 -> -0.2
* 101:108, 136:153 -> -0.8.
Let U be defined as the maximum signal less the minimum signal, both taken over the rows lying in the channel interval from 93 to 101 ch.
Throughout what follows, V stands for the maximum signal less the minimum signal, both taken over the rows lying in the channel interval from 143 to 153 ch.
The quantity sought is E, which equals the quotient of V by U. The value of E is 0.97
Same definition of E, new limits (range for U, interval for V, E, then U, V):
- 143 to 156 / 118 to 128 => 0.88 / 0.3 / 0.29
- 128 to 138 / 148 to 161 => 0.26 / 0.7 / 0.17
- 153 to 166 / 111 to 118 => 0.15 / 0.2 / 0.03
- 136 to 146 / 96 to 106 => 0.21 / 0.7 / 0.15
